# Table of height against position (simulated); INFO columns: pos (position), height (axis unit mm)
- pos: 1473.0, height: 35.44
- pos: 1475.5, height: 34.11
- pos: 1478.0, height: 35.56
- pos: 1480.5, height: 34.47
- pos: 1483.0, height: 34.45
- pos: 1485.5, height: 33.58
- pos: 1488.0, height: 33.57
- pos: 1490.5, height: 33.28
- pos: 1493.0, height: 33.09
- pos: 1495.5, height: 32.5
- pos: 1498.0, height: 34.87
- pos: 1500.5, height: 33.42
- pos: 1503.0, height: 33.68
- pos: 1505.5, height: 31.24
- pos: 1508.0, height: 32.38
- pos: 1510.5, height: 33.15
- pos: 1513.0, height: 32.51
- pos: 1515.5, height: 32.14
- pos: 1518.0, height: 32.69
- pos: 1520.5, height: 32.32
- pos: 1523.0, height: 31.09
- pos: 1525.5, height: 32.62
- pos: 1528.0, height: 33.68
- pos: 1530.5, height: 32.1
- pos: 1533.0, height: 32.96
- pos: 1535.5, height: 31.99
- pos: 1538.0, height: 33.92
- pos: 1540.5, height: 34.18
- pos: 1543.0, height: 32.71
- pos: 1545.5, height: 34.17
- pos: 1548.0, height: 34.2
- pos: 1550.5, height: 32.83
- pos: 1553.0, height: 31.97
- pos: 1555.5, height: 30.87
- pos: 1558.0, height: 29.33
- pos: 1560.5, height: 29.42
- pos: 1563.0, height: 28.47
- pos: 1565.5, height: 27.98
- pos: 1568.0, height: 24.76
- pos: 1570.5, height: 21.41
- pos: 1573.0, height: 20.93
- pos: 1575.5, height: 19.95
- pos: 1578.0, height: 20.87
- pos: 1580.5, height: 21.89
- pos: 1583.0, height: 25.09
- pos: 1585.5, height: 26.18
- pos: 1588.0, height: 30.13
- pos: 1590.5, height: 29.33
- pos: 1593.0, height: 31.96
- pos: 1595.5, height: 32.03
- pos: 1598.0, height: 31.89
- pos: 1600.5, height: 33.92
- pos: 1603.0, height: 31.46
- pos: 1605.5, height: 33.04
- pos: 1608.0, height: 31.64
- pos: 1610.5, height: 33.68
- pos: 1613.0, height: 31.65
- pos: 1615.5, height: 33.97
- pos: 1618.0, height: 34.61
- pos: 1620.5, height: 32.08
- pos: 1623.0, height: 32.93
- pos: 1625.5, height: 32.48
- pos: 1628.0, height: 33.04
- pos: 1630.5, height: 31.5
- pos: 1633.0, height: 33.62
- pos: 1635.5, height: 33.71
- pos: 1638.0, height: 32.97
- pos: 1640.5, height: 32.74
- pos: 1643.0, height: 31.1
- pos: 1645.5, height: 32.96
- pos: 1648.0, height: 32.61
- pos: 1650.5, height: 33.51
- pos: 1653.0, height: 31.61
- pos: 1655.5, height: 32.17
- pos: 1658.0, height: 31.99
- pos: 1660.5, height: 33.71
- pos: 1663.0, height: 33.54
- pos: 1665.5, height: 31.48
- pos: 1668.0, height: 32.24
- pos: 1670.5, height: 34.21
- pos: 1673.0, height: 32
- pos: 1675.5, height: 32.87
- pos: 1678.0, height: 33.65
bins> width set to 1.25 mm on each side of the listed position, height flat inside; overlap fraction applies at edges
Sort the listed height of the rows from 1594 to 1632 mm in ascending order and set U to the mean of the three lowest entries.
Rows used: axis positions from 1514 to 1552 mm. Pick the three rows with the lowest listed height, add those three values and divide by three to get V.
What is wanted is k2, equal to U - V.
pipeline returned 0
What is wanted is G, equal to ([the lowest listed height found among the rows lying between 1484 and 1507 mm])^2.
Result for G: 976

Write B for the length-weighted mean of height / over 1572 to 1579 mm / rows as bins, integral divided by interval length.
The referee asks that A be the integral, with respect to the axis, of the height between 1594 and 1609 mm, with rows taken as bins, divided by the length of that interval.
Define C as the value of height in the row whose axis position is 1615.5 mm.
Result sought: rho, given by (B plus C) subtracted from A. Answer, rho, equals -22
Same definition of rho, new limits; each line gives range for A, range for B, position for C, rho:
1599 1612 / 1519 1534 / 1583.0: -25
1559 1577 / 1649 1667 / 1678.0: -42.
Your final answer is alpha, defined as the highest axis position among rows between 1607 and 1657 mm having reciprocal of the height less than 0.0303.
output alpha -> 1650.5 mm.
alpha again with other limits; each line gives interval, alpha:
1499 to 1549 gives 1548.0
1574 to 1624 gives 1618.0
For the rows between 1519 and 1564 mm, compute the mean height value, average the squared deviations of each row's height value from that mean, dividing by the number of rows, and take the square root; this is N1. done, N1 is 1.7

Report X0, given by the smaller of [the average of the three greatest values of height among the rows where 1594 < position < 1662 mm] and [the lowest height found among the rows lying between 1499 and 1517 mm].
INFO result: 31.2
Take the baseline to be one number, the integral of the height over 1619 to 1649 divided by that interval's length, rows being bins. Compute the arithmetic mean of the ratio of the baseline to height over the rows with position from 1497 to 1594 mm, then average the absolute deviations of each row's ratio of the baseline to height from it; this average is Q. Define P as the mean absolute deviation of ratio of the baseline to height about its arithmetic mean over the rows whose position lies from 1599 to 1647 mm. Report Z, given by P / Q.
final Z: 0.2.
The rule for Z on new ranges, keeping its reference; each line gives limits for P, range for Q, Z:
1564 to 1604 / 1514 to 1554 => 8.9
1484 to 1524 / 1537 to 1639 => 0.2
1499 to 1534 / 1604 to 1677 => 0.8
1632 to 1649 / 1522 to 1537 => 0.8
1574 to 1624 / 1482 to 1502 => 10.8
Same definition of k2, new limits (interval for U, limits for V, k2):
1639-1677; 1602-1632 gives 0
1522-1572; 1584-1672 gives -4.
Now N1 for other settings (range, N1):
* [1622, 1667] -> 0.8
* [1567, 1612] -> 4.9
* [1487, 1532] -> 0.9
